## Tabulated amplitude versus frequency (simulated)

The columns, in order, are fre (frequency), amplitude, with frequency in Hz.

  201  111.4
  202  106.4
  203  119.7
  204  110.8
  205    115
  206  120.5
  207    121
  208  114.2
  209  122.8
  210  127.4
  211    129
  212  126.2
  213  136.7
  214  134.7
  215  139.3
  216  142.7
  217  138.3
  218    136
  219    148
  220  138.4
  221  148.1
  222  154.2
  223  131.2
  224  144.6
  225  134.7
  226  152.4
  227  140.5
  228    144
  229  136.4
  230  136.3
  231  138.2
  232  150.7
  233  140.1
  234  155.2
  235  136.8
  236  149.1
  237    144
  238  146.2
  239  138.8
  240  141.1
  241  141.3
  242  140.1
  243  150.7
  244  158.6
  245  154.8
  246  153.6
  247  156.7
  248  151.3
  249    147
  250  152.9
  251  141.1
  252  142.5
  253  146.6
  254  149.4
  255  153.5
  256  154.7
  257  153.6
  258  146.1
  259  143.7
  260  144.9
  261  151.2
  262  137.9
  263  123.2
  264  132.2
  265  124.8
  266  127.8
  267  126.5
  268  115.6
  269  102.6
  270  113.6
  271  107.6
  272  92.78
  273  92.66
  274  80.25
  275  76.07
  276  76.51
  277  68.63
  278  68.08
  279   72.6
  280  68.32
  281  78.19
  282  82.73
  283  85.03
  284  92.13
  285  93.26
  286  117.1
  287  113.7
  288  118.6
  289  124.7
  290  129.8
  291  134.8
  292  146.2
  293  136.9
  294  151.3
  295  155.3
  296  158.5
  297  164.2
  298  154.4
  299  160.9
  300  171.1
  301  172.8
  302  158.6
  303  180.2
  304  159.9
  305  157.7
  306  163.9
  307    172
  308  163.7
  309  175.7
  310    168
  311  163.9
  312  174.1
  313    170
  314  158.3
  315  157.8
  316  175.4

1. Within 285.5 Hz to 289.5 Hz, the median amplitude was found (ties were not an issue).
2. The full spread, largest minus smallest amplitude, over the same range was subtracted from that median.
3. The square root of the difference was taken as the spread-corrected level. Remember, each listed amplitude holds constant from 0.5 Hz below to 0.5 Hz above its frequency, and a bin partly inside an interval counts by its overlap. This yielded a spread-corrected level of 10.3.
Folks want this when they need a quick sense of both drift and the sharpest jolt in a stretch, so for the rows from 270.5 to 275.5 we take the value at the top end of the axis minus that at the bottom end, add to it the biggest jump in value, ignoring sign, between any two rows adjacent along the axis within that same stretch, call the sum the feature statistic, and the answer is -17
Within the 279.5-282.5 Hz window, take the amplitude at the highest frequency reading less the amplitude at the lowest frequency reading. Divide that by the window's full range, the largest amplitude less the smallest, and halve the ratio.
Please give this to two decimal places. 0.50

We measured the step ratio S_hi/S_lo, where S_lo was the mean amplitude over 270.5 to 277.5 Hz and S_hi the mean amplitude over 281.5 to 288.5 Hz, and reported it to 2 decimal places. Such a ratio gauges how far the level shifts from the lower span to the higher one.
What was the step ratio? 1.18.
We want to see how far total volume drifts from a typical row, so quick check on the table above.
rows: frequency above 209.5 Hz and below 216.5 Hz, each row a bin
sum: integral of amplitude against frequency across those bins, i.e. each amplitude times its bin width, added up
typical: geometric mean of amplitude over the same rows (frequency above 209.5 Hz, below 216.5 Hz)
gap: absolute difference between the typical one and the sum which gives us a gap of 802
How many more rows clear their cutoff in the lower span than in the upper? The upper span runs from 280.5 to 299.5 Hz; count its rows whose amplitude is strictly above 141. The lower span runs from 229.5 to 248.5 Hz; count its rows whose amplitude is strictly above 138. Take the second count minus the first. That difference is 10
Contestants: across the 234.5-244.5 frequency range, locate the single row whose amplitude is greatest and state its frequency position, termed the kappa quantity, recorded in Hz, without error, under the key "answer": 244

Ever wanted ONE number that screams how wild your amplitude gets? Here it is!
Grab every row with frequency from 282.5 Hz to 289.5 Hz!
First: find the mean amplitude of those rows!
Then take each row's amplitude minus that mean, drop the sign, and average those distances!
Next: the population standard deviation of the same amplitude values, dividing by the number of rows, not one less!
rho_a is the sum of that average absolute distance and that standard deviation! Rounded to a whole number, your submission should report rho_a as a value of 28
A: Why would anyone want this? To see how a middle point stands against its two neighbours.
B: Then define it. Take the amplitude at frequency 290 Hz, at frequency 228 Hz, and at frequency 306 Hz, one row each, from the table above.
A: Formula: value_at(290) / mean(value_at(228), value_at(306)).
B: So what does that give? 0.84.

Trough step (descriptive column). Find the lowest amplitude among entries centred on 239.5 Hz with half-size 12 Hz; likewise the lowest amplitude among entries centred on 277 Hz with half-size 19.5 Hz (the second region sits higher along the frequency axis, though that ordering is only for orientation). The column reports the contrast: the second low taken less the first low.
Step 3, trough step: -68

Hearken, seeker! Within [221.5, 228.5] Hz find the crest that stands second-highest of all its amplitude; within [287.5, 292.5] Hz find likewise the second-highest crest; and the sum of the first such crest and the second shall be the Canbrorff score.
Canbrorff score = 287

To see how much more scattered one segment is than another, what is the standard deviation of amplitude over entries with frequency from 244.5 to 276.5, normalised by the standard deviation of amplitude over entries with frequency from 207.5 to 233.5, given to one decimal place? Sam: 2.7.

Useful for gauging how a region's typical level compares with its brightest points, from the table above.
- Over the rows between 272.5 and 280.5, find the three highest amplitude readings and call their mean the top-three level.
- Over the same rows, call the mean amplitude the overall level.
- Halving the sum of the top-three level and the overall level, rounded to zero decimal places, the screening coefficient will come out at 79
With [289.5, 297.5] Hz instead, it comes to 153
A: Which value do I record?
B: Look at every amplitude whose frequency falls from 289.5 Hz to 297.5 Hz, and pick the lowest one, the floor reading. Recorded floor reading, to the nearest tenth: 129.8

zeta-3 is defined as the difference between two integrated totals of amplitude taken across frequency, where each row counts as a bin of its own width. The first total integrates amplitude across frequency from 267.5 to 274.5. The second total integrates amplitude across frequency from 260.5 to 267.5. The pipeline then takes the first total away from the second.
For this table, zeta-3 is 219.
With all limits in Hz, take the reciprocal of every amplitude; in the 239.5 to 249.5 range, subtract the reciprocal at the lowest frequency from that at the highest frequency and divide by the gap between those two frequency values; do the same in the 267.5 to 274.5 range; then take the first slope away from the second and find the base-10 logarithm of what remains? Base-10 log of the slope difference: -3.18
